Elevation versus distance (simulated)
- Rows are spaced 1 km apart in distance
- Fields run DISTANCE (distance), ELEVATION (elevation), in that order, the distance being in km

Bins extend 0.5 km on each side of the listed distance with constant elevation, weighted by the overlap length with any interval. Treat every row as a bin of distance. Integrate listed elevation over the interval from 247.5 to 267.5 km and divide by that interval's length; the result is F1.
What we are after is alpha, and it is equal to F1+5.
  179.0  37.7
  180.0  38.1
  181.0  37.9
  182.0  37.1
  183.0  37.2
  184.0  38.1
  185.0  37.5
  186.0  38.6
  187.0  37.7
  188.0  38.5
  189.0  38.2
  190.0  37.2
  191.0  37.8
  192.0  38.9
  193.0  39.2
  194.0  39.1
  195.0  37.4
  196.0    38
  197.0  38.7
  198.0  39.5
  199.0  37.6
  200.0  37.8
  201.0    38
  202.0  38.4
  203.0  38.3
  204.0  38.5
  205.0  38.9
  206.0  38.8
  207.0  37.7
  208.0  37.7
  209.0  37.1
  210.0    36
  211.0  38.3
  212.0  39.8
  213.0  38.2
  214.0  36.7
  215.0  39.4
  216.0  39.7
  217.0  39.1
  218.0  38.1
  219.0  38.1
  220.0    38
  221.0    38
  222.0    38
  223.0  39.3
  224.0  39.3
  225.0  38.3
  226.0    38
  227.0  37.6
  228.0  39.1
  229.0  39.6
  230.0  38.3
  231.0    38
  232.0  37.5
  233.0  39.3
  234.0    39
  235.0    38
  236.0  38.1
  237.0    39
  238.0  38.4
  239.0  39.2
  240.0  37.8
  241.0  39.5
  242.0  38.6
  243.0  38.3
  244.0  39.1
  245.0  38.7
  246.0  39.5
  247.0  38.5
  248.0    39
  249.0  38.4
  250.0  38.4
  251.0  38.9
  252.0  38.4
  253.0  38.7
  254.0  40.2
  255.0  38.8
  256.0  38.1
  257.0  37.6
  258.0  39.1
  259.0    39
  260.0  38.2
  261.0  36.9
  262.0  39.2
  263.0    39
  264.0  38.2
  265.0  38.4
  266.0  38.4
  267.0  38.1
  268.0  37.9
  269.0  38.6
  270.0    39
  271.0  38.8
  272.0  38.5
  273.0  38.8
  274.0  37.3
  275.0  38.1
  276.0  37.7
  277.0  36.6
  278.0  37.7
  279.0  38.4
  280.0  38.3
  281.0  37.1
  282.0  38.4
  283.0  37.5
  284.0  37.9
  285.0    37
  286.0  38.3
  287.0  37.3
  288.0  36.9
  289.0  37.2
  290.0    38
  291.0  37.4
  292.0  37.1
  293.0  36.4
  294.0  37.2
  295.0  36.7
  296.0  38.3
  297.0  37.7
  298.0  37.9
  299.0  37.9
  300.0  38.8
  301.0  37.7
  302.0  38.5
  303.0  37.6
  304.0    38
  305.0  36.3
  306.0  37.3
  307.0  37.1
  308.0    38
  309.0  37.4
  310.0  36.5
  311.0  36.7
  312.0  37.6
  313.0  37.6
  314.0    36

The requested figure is 43.55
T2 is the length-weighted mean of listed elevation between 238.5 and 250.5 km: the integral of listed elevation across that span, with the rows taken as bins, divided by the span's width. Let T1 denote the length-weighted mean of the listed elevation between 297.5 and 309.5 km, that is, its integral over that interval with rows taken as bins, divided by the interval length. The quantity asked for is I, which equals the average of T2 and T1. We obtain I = 38.2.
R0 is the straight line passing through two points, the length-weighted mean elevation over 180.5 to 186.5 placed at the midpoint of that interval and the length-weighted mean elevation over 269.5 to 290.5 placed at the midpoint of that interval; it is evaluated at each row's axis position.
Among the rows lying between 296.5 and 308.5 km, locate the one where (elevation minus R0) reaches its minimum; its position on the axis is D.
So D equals 305.0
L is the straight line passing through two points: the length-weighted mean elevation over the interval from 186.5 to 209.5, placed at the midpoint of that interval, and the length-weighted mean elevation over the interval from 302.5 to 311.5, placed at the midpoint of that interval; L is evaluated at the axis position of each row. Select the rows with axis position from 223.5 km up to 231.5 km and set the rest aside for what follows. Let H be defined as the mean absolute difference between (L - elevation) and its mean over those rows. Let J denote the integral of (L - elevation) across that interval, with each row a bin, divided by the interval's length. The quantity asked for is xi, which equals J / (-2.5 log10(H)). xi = -1.1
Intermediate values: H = 0.60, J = -0.58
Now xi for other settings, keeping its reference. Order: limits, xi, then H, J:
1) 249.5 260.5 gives -1.2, 0.48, -0.98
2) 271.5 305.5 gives -0.4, 0.56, -0.28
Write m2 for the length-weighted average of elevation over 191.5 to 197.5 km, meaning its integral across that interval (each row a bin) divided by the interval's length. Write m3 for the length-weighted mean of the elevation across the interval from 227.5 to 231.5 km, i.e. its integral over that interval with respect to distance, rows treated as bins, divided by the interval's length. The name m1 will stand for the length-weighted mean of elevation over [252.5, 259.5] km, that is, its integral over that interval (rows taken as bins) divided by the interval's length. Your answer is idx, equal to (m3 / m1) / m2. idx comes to 0.0259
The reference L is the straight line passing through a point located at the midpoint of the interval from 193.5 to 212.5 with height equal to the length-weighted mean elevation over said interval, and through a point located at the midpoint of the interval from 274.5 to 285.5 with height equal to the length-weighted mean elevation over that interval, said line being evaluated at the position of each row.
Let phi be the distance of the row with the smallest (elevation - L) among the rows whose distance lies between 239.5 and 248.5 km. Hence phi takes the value 240.0 km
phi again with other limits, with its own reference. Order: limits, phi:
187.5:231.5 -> 210.0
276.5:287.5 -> 277.0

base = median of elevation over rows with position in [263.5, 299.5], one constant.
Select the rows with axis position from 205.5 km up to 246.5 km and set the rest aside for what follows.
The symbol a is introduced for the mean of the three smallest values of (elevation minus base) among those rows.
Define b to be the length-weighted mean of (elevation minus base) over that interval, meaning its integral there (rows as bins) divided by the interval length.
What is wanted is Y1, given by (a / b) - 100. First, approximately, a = -1.3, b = 0.54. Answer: -102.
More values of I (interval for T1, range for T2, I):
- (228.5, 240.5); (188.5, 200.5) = 38.4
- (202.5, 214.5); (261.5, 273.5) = 38.3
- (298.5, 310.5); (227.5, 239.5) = 38.1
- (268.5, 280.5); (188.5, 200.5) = 38.2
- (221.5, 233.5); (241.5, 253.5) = 38.6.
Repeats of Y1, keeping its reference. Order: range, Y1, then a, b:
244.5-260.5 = -100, 0.1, 0.82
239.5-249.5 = -100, 0.3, 0.84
